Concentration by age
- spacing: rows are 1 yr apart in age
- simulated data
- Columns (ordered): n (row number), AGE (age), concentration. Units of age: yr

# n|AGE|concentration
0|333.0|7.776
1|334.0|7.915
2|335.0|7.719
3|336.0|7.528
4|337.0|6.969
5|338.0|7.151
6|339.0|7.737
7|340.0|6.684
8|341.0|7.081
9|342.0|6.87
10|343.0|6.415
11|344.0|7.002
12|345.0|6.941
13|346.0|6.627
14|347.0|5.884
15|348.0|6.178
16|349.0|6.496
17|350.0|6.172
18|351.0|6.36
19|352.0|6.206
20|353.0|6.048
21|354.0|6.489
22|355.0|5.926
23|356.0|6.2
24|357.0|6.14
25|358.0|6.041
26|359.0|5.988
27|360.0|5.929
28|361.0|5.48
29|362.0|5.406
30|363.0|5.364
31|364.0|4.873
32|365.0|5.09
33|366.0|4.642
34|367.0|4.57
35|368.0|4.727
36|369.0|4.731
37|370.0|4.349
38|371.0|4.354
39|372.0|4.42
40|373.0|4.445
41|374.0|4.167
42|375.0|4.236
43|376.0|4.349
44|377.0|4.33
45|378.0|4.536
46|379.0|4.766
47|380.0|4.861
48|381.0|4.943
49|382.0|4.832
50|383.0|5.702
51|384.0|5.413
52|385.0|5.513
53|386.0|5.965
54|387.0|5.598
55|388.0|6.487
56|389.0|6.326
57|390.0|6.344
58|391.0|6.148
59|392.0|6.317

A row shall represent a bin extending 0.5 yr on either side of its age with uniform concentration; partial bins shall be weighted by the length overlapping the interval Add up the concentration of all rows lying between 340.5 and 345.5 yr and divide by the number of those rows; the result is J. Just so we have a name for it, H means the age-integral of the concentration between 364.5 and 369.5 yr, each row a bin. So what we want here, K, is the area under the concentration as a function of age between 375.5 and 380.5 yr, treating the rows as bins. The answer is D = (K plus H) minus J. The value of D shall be 40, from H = 23.8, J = 6.9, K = 22.8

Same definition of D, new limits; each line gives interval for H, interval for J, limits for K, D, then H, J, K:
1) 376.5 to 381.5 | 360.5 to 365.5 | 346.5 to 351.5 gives 49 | 23.4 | 5.2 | 31.1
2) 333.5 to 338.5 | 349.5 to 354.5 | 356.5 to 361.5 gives 61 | 37.3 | 6.3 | 29.6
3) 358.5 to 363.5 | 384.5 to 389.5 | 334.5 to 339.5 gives 59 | 28.2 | 6.0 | 37.1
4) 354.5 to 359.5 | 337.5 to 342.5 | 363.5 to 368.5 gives 47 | 30.3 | 7.1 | 23.9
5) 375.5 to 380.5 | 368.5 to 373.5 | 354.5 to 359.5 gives 49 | 22.8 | 4.5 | 30.3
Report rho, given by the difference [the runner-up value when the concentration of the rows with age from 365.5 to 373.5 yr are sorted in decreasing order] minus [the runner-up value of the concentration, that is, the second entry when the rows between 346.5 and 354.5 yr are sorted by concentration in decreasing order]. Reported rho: -1.8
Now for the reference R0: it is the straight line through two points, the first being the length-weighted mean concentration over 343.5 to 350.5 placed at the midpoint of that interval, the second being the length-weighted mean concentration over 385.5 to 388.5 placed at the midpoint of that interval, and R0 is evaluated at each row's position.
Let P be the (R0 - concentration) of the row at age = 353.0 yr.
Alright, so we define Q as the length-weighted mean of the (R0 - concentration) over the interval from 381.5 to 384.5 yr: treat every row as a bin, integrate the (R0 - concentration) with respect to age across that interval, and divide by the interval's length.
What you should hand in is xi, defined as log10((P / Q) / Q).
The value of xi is -0.2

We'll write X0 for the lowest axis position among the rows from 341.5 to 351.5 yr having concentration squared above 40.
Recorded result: 342.0 yr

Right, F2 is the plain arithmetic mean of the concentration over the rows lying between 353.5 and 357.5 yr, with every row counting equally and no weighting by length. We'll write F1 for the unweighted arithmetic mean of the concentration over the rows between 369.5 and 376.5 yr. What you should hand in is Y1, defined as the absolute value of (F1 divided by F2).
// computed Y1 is 0.70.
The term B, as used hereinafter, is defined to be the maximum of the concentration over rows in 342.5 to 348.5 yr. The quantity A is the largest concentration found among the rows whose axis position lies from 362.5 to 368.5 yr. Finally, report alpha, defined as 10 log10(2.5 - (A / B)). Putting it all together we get 2.4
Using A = 5.364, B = 7.002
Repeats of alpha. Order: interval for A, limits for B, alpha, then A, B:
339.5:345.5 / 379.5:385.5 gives 1.0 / 7.081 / 5.702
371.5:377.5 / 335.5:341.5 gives 2.8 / 4.445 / 7.737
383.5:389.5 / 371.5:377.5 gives 0.2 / 6.487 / 4.445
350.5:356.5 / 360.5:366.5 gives 1.2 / 6.489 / 5.48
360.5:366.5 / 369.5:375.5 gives 1.0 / 5.48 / 4.445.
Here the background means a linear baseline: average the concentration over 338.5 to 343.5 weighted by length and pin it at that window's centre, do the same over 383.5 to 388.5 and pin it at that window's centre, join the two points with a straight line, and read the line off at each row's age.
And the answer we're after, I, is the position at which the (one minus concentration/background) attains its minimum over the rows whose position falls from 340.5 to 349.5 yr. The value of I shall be 341.0 yr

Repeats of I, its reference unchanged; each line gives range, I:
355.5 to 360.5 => 356.0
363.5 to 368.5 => 365.0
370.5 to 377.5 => 373.0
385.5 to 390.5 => 388.0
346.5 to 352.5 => 349.0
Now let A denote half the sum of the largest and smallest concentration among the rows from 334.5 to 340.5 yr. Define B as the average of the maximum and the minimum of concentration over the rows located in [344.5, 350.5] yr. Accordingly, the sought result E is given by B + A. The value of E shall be 13.6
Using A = 7.2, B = 6.4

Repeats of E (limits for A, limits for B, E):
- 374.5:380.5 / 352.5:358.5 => 10.8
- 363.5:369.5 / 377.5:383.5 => 9.9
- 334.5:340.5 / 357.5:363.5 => 12.9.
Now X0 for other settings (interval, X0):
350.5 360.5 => 351.0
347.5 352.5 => 349.0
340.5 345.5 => 341.0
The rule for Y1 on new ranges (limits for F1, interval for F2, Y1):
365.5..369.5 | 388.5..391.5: 0.74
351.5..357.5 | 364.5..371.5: 1.33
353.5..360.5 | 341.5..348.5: 0.93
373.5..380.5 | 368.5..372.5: 1.00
